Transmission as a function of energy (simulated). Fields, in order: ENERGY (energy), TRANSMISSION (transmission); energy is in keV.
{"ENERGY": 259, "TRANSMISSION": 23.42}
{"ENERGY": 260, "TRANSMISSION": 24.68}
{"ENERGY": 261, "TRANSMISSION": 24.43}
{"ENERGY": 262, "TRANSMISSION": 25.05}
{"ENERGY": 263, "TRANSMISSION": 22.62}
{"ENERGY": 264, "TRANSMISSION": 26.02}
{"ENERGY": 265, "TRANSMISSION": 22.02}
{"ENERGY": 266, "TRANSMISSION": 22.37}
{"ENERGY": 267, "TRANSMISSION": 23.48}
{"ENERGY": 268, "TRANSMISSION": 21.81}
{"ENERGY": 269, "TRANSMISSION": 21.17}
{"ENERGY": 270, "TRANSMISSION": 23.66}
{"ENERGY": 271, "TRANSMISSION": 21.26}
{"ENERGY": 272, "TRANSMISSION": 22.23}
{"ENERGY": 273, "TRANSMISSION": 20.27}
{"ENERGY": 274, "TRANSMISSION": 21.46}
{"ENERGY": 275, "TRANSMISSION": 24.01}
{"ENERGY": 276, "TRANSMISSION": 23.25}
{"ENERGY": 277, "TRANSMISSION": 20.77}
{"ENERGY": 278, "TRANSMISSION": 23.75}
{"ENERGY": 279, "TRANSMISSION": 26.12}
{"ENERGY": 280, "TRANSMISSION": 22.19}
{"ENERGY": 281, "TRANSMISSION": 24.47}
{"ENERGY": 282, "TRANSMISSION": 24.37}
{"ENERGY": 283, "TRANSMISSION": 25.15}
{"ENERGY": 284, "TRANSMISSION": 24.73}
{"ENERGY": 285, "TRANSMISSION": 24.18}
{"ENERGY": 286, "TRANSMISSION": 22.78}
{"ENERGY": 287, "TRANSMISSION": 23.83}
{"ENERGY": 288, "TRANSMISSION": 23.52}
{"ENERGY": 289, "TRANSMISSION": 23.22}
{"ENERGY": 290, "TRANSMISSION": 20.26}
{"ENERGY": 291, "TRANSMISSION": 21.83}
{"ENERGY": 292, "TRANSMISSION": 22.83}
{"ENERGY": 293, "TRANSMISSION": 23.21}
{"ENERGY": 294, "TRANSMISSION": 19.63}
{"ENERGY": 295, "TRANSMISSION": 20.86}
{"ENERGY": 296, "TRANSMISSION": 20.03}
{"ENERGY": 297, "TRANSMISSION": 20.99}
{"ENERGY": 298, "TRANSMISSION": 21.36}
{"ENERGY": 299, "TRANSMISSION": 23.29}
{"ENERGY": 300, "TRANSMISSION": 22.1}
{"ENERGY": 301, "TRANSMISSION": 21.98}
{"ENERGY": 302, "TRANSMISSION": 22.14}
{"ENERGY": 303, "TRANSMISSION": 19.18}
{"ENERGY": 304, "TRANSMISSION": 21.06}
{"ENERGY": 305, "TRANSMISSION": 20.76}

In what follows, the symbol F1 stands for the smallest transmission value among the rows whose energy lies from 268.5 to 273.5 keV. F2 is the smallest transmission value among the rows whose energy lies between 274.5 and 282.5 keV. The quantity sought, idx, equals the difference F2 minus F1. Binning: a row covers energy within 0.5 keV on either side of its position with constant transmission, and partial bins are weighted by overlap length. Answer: 0.5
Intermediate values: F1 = 20.27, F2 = 20.77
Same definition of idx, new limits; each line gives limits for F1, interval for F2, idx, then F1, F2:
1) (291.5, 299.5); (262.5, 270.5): 1.5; 19.63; 21.17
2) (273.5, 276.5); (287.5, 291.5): -1.2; 21.46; 20.26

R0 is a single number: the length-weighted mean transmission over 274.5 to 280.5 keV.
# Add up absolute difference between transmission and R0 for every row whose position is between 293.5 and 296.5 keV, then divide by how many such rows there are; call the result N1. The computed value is 3.2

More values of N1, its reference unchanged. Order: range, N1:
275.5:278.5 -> 1.0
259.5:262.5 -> 1.4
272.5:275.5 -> 1.9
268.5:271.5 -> 1.5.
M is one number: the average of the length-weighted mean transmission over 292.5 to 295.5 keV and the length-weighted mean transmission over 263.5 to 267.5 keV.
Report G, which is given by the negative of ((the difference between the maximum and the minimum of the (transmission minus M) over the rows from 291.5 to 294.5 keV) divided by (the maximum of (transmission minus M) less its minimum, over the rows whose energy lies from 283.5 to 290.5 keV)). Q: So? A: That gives -0.80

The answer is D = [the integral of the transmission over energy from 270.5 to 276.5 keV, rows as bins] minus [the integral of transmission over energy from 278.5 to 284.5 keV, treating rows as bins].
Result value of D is -15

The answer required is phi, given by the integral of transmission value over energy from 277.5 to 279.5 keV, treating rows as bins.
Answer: 50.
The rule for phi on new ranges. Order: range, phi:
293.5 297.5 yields 82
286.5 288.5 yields 47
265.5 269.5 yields 89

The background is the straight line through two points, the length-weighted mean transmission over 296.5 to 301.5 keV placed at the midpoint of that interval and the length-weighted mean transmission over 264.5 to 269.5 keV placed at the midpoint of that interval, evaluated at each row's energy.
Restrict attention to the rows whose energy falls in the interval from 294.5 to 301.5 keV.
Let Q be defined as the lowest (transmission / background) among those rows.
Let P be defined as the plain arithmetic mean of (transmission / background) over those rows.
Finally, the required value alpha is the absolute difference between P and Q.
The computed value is 0.068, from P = 0.98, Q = 0.91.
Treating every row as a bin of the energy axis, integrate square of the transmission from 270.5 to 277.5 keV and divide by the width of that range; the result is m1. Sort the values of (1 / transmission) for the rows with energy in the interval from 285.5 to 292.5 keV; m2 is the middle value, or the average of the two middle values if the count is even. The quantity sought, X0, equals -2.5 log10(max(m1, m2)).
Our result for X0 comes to -6.71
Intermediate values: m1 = 481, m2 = 0.0438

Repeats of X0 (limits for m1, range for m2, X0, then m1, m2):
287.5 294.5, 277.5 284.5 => -6.72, 489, 0.0409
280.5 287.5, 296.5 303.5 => -6.92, 587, 0.0455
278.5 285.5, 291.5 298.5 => -6.94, 599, 0.0476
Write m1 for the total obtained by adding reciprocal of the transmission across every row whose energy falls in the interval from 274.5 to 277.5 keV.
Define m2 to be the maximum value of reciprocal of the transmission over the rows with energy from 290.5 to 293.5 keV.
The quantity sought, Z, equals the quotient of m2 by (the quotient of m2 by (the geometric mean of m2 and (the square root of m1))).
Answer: 0.129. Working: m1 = 0.133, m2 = 0.0458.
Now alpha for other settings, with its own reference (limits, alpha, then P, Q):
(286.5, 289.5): 0.013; 1.07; 1.05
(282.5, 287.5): 0.061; 1.09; 1.03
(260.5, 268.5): 0.074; 1.06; 0.98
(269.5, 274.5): 0.068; 0.98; 0.92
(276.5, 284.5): 0.145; 1.08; 0.94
